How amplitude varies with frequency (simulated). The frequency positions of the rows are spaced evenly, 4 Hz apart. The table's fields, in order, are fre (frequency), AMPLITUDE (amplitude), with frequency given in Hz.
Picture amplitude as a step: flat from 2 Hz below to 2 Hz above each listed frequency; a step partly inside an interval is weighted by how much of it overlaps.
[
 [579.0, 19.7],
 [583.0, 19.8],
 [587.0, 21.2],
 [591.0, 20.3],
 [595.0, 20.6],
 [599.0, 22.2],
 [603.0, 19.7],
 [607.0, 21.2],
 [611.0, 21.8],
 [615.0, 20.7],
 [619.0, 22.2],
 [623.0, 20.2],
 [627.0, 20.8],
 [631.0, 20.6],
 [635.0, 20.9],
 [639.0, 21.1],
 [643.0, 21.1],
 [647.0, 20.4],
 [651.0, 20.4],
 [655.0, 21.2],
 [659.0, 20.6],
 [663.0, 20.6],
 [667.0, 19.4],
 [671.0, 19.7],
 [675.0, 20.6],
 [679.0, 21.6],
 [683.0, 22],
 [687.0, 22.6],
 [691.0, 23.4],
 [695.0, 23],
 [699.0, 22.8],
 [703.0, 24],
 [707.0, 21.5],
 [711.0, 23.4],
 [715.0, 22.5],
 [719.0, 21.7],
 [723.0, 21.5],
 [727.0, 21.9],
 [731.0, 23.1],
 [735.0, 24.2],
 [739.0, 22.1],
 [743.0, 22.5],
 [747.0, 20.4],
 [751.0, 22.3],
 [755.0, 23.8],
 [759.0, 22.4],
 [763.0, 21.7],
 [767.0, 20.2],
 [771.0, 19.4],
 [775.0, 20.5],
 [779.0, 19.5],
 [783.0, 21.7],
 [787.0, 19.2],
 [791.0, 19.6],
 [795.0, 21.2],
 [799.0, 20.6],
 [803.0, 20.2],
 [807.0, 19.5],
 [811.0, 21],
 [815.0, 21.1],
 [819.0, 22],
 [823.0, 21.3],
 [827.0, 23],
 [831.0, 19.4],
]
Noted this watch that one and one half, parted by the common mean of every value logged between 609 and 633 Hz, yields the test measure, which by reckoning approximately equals 0.071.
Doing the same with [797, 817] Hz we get 0.073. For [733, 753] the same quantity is 0.067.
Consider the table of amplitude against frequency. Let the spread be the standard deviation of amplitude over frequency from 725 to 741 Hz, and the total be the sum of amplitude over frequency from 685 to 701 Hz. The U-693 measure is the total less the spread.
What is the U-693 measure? 91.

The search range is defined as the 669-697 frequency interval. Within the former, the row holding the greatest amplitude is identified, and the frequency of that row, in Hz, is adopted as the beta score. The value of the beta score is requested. 691.0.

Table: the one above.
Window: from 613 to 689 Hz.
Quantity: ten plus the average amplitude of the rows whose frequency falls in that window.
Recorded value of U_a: 30.9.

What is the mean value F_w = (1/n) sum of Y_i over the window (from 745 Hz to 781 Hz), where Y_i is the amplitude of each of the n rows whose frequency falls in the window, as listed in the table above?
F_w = 21.1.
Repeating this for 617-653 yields 20.9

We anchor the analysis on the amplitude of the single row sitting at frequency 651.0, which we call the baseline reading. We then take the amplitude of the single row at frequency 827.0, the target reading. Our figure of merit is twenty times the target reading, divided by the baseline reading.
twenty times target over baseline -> 22.5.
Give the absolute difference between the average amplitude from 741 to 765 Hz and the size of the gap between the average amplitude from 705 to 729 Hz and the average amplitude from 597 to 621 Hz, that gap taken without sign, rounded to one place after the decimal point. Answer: 21.4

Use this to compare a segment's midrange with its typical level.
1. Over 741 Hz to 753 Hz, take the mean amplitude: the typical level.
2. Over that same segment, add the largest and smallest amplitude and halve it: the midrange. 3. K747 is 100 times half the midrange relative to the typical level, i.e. 49.3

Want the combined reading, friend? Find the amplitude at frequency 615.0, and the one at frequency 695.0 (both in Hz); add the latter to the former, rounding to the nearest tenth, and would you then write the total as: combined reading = 43.7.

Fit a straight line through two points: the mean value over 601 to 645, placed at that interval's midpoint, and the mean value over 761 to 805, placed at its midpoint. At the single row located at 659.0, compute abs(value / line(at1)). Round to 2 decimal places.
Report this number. 0.99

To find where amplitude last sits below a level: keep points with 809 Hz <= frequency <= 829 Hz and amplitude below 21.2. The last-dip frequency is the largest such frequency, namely 815.0 Hz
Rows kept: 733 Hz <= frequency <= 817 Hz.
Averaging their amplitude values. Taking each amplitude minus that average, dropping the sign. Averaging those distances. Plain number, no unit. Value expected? 1.1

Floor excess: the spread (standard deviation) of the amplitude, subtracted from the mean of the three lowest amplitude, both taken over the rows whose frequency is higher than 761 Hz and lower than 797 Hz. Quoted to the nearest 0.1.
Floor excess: 18.4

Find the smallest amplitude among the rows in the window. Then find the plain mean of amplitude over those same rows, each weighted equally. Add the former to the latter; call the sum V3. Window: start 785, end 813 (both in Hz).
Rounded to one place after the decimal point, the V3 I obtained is 39.4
